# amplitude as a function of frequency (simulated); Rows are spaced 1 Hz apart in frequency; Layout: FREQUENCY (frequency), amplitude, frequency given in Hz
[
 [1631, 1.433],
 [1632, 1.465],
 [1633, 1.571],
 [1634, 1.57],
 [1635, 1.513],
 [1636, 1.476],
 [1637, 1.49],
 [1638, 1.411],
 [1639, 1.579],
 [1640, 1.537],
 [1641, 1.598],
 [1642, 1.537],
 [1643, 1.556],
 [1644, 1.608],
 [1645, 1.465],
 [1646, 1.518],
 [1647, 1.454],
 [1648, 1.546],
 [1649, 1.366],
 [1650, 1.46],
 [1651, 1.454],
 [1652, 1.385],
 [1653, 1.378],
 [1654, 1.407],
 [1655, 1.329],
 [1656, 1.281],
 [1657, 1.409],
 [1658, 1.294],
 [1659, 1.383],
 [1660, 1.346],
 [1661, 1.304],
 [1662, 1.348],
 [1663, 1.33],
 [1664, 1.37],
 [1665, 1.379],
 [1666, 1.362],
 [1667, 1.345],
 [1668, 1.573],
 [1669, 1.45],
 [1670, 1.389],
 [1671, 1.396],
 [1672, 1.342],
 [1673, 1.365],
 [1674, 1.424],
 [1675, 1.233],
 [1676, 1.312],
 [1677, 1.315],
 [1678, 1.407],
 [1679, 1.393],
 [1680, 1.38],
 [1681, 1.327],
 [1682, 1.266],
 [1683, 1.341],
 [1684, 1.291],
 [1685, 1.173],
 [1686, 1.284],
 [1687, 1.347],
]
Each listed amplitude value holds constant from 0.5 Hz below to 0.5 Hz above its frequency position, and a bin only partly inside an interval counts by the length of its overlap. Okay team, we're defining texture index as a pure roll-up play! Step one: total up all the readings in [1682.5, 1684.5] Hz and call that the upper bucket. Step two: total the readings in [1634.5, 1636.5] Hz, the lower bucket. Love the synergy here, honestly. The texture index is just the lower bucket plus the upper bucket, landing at 5.6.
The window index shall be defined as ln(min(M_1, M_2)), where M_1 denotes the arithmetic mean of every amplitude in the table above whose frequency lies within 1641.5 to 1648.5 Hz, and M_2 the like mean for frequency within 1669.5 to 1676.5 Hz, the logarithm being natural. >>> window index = 0.301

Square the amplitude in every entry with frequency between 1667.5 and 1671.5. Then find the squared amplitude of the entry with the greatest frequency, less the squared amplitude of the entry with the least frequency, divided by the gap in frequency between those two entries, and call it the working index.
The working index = -0.18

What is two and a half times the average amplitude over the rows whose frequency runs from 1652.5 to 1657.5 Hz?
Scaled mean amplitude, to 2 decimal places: 3.40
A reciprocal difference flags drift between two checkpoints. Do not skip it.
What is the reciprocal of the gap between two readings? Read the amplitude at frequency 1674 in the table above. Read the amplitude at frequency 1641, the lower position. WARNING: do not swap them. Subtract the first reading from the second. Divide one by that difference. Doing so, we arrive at 5.7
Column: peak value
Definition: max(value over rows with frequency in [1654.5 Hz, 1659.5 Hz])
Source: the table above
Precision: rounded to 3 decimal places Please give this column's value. 1.409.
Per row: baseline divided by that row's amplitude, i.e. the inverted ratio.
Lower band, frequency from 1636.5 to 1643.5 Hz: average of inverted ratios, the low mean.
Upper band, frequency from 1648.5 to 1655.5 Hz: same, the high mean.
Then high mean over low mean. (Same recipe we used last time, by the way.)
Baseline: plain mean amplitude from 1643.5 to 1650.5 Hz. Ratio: 1.09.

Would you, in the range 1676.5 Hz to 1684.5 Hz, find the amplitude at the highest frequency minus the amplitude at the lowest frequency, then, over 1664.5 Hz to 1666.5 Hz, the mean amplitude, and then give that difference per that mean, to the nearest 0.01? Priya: -0.02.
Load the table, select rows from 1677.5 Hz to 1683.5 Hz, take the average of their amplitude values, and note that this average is 1.35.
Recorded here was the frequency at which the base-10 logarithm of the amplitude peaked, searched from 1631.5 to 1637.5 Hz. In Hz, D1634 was 1633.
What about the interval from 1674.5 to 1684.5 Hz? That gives 1678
